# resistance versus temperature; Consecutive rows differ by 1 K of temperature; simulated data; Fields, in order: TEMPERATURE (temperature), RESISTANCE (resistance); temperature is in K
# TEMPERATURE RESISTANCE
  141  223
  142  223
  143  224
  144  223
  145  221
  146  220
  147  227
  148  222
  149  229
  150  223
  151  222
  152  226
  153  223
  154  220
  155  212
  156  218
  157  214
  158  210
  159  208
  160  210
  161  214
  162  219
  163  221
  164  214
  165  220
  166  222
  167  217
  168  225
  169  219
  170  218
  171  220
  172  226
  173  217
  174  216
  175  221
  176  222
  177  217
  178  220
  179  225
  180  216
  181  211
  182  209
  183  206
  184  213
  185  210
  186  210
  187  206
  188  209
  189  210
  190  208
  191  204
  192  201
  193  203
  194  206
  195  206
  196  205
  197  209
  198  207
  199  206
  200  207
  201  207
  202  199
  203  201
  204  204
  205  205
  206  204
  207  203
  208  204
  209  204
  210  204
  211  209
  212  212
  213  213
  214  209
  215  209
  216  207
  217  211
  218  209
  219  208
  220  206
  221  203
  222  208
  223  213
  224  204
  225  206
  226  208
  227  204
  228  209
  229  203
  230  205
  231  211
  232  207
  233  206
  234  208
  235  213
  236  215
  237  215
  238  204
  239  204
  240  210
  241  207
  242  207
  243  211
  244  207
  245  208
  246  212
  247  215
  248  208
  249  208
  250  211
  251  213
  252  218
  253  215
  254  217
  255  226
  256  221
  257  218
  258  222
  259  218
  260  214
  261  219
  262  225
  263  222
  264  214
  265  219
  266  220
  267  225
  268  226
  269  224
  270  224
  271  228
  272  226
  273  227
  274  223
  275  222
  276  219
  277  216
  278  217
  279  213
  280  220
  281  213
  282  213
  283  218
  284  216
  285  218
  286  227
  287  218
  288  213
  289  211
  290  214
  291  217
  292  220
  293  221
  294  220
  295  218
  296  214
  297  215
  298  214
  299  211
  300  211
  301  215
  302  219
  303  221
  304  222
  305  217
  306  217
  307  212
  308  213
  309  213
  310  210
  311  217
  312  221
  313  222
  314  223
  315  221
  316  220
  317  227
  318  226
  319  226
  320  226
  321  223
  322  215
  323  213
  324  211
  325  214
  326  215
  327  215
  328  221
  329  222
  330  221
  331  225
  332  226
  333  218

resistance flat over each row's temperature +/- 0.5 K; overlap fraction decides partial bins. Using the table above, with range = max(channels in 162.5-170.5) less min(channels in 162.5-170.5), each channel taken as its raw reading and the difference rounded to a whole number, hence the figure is 11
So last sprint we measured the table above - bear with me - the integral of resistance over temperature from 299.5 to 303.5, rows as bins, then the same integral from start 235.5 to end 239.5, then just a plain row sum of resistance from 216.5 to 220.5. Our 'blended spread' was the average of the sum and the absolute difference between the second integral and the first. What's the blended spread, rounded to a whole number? 431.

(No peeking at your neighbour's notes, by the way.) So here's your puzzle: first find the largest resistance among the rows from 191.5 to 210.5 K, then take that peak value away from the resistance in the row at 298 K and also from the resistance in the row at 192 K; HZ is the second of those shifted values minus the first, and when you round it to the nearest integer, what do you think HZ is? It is -13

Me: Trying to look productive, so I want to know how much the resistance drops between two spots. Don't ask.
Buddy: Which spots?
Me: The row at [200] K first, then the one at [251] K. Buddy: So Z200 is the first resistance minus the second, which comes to -6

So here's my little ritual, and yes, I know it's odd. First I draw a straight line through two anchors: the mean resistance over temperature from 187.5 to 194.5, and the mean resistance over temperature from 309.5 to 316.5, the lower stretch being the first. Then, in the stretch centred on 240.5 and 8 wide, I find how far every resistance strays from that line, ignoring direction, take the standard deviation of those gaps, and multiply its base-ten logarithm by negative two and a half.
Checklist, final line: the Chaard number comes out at -0.9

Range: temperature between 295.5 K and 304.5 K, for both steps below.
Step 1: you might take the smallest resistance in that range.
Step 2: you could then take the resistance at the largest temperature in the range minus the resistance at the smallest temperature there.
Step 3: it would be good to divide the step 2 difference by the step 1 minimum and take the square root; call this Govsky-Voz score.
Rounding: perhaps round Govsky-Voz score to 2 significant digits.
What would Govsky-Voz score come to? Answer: 0.19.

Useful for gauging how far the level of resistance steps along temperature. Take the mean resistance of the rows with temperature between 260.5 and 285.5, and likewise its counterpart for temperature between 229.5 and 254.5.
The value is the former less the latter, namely 10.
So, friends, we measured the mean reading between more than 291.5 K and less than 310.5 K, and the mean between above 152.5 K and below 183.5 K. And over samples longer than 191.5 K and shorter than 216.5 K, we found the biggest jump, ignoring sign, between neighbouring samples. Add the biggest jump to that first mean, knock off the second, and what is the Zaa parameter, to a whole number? 7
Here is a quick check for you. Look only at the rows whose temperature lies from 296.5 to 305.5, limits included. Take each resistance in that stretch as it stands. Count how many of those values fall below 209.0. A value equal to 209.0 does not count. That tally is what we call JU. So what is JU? 0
